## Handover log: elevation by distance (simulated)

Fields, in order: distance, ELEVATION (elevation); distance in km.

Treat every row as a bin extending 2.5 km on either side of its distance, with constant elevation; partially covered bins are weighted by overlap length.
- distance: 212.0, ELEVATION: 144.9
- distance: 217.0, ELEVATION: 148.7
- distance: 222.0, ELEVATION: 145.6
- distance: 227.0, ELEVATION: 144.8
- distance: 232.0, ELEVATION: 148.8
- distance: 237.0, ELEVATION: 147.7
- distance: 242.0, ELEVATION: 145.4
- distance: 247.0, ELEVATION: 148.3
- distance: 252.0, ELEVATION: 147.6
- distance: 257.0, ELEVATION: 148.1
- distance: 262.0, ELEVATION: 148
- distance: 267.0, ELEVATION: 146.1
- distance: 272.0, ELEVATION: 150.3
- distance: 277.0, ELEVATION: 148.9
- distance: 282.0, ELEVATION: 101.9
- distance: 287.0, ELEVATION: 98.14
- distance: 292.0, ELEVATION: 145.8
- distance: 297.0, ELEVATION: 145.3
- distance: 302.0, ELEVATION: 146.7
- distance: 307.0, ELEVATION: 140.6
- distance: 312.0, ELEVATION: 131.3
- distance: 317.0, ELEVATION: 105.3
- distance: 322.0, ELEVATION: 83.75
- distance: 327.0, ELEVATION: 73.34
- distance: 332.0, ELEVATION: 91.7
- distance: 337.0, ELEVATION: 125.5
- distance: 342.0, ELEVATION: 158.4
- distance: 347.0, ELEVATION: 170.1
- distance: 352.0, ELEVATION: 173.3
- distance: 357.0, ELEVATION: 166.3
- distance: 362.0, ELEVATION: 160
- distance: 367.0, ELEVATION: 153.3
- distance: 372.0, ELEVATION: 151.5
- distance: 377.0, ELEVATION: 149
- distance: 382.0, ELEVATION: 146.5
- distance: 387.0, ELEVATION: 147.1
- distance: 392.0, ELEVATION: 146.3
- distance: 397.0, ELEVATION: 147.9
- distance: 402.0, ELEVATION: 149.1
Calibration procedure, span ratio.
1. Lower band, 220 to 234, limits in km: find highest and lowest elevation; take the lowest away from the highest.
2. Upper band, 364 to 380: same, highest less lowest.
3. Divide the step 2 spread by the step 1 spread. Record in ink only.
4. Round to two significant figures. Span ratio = 1.1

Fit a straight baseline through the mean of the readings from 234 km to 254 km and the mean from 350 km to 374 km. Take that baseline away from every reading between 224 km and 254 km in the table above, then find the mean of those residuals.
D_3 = 0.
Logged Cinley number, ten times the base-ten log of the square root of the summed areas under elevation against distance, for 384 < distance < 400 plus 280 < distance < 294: 18.0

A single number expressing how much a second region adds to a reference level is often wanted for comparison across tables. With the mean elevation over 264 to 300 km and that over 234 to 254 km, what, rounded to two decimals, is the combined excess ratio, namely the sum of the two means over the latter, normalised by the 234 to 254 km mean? 1.91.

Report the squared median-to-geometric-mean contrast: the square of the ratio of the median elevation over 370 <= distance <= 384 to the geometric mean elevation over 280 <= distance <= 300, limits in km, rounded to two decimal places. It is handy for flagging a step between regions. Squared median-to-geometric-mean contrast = 1.53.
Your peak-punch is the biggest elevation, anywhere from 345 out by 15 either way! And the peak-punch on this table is 173.3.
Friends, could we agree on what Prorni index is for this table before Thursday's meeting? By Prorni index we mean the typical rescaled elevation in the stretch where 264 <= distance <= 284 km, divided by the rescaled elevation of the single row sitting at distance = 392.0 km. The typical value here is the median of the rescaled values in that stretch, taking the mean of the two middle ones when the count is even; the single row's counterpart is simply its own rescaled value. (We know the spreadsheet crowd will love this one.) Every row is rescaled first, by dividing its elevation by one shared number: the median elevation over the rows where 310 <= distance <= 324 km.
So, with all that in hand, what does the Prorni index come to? 1.01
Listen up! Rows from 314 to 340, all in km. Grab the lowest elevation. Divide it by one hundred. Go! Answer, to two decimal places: 0.73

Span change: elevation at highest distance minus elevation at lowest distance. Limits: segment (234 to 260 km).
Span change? 0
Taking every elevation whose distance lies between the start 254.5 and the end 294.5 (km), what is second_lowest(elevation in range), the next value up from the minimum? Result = 101.9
